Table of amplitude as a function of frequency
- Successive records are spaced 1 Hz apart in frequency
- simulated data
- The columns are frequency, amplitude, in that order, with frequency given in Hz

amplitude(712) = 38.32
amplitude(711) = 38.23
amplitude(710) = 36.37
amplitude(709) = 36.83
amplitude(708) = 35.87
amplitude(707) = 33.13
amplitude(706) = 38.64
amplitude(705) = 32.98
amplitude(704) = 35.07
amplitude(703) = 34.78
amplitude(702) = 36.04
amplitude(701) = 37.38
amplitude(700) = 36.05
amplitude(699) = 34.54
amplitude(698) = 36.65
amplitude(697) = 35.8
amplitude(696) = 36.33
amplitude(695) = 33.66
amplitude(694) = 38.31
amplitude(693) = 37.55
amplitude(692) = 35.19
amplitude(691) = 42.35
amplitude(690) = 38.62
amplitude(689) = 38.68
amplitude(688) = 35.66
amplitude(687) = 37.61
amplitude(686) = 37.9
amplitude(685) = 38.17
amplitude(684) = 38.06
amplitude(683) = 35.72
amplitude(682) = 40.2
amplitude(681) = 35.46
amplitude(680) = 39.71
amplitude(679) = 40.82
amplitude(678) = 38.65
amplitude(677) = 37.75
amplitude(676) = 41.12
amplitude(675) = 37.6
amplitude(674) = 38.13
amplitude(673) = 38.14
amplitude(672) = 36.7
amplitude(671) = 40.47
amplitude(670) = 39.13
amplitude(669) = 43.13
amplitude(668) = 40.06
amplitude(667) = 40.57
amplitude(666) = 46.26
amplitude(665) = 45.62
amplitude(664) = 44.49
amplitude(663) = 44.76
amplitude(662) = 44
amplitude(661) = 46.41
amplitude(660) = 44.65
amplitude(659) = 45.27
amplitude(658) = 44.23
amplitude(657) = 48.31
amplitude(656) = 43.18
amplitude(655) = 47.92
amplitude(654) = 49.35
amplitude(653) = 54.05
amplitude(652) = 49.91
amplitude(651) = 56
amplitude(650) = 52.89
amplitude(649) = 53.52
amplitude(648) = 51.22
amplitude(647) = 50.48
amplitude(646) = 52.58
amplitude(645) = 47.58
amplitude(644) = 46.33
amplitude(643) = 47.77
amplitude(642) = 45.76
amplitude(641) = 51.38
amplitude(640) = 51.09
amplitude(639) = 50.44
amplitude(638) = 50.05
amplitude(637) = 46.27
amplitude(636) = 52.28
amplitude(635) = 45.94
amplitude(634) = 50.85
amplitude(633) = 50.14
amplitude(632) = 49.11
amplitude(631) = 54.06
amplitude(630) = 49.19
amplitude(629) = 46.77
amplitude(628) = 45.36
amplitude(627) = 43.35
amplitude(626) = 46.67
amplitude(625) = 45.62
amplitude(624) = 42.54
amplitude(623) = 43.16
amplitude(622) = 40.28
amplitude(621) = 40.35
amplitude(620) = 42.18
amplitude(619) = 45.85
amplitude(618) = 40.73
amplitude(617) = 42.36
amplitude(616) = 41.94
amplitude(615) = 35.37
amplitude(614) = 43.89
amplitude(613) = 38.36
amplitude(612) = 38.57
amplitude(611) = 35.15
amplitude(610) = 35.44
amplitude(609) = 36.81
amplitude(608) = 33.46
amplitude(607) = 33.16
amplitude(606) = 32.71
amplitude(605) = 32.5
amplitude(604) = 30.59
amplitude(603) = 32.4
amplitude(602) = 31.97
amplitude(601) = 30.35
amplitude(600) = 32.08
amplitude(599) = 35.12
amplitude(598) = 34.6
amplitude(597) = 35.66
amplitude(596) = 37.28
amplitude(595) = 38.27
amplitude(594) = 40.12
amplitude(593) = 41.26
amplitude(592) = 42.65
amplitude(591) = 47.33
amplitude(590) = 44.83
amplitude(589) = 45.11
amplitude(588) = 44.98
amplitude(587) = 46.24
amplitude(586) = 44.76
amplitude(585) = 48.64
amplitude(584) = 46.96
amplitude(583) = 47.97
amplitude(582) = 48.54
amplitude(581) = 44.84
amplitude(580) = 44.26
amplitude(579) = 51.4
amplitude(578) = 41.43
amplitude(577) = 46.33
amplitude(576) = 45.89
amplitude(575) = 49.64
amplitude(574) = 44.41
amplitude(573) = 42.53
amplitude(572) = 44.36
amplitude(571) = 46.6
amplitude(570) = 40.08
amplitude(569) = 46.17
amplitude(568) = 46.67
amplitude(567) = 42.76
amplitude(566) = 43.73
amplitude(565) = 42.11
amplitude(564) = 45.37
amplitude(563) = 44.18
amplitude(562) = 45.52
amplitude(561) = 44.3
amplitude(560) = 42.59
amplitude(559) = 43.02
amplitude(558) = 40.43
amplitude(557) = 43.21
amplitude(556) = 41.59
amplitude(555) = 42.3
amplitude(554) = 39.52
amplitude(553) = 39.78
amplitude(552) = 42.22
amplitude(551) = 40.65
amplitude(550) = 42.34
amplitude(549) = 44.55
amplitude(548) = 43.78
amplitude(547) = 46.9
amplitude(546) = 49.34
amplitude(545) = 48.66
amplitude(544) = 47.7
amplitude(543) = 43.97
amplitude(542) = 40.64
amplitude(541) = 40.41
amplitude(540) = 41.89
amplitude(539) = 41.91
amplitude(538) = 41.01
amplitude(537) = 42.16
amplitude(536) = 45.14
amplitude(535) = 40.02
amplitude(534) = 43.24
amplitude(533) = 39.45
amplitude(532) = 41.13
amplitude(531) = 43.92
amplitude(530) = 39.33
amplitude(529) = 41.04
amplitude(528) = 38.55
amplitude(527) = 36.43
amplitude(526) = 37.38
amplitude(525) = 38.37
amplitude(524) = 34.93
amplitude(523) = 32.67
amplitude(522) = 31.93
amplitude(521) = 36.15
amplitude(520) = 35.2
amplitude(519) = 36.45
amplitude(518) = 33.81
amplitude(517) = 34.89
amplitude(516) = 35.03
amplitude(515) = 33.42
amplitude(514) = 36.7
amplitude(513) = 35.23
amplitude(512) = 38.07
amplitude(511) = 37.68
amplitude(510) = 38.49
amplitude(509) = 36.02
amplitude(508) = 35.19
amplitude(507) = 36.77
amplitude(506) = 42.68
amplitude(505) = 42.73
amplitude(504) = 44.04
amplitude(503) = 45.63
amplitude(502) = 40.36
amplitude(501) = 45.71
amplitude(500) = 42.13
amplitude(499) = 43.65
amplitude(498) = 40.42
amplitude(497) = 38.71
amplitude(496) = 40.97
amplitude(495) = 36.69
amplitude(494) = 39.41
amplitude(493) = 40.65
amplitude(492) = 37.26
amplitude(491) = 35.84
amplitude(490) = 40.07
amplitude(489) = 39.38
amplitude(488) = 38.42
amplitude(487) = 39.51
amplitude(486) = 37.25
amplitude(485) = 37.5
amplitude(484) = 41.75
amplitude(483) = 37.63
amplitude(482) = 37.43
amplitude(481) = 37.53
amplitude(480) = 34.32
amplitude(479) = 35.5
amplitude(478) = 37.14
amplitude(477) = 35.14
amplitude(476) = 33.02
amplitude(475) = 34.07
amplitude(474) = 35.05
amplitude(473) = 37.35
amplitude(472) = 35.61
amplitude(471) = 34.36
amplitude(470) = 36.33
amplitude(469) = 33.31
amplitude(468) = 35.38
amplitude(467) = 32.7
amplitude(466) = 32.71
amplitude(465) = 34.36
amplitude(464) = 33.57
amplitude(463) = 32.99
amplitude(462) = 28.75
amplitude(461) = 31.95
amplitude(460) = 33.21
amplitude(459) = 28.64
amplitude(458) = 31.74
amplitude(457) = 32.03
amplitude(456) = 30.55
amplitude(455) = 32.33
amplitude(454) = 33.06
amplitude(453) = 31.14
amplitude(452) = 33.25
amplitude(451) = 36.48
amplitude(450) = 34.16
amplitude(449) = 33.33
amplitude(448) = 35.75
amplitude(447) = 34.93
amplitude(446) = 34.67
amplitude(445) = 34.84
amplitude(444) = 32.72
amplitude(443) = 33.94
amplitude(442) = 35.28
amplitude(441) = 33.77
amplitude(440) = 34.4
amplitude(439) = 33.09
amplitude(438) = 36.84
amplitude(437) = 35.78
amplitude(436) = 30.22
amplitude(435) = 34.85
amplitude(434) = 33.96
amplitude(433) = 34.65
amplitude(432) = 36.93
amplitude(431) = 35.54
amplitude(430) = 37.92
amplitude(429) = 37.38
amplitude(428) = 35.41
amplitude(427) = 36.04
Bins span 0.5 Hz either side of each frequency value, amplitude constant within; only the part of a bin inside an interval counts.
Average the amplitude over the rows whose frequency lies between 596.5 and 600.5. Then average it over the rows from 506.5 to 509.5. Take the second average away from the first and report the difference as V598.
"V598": -1.6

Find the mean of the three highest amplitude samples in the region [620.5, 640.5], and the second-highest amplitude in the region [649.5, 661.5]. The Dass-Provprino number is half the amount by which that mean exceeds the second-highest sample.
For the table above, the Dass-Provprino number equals -0.8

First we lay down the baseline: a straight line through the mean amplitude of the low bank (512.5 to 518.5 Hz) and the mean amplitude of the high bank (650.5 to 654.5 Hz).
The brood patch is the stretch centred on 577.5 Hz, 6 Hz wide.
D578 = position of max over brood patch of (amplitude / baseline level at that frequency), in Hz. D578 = 579 Hz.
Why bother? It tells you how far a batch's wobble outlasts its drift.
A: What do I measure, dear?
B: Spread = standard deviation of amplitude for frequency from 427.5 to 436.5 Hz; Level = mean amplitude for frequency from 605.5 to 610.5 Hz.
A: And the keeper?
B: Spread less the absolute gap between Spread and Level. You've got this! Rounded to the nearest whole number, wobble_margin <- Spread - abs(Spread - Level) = -30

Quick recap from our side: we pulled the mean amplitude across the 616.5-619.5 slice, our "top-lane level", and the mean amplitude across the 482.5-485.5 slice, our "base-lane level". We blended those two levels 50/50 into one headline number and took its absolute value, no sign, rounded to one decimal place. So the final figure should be 41.0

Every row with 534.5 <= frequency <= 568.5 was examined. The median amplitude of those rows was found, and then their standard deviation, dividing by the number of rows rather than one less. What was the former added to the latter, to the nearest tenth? 45.2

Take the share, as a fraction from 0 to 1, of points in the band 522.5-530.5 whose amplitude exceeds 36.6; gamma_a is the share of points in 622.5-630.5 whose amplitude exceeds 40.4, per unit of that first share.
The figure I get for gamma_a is 1.6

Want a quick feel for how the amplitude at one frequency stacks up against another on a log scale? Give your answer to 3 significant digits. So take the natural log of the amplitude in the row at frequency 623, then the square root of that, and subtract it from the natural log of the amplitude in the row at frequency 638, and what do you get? 1.97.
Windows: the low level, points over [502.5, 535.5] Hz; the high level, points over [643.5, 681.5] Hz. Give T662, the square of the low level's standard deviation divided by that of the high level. 0.4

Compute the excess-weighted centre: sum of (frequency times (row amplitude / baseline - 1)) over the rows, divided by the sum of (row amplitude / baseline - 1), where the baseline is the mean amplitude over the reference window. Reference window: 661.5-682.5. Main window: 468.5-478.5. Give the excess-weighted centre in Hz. 473.4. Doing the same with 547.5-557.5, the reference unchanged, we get 551.3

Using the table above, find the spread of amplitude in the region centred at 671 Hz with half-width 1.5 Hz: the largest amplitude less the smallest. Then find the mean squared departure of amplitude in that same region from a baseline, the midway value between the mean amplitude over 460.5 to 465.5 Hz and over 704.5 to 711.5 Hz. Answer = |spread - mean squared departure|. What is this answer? 20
